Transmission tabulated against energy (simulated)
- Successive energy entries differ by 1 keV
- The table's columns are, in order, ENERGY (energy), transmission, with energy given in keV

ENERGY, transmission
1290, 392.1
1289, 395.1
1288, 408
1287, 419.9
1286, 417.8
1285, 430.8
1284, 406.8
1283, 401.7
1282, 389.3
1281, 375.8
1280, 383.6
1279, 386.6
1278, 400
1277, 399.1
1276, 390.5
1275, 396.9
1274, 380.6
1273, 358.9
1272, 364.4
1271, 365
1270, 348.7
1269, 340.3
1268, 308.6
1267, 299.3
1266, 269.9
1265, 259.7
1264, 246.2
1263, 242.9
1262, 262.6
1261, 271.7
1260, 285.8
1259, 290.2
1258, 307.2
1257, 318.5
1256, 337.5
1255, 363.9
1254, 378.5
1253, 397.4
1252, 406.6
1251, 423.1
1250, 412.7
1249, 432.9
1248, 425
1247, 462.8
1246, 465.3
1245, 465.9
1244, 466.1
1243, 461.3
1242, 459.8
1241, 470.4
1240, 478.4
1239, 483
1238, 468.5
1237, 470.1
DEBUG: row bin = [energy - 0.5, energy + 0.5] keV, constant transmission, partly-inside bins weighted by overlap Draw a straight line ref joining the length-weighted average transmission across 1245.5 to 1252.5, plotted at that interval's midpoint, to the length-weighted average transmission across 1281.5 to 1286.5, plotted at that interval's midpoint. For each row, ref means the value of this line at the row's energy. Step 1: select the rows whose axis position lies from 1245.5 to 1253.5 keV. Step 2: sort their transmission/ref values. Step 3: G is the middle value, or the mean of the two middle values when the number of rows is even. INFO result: 0.98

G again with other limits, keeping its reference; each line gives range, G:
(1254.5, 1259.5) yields 0.75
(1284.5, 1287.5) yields 1.03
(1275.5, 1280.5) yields 0.94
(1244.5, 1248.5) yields 1.07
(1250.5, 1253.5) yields 0.94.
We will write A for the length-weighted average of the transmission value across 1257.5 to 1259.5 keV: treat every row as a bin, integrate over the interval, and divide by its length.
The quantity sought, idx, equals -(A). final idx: -299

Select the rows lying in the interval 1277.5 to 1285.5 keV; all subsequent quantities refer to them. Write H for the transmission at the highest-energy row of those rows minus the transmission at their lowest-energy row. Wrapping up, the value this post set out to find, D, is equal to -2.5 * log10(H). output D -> -3.7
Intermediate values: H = 31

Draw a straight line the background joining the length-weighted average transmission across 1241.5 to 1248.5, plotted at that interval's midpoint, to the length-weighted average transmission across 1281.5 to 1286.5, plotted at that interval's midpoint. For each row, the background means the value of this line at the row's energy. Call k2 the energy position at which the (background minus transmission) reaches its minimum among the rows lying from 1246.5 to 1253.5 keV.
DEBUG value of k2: 1247 keV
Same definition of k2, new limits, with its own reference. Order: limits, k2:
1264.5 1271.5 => 1271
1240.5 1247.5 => 1246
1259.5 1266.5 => 1260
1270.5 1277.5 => 1277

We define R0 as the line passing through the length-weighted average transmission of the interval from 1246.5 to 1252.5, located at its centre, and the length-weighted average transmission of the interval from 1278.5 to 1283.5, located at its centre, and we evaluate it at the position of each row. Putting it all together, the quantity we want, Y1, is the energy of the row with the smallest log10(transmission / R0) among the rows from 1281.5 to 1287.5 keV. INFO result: 1282 keV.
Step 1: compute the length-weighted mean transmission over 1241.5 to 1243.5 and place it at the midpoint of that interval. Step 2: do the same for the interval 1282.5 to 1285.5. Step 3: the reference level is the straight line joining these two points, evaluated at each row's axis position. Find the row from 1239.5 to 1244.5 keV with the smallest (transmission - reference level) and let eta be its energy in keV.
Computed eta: 1242 keV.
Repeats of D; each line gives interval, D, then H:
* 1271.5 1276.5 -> -3.5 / 26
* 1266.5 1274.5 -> -4.8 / 81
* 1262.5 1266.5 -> -3.6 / 27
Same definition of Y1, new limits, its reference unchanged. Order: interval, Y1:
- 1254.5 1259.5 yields 1259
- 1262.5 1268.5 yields 1263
